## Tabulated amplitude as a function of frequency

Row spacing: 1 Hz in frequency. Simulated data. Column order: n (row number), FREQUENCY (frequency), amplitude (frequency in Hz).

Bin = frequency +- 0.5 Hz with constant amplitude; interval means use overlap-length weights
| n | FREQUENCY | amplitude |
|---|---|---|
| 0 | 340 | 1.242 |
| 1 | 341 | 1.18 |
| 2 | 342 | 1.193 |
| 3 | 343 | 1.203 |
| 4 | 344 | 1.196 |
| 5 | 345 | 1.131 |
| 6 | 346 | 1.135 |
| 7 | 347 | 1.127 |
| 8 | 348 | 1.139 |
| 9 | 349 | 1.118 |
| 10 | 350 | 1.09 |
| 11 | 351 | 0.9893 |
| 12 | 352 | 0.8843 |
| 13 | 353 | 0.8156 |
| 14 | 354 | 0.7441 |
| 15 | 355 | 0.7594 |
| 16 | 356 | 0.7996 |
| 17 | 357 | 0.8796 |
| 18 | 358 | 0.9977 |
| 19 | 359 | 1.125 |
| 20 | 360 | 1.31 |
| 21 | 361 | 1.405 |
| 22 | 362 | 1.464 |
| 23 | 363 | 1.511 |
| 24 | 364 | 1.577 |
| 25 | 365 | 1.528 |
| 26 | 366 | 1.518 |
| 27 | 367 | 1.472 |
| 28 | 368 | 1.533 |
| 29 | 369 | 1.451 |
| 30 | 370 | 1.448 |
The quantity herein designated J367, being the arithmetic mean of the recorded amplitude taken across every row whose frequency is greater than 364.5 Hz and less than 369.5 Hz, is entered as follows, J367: 1.5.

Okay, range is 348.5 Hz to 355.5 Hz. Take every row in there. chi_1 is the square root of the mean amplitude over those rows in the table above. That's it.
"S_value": 0.96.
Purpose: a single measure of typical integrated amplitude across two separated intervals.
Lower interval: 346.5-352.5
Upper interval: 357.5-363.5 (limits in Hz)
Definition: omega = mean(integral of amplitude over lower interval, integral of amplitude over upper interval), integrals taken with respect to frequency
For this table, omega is 7.1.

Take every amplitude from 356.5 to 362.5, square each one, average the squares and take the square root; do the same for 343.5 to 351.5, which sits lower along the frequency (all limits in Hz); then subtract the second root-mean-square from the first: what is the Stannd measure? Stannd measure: 0.1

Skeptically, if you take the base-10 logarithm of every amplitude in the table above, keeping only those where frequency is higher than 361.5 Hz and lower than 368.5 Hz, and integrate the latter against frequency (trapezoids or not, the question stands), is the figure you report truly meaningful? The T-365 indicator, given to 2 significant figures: 1.3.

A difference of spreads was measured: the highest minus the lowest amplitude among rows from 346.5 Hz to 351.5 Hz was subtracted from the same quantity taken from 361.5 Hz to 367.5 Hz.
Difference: 0.0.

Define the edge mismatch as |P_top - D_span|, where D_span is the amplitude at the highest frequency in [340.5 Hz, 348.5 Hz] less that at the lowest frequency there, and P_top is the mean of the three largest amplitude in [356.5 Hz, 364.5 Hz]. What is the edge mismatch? 1.56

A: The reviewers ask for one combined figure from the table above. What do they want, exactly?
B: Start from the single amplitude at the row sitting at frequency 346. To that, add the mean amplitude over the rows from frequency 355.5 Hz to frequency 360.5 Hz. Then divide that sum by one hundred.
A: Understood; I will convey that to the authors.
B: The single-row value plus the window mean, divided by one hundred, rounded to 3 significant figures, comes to 0.0216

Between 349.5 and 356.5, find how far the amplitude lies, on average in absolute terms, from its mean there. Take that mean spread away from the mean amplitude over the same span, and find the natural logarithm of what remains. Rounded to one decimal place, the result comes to -0.3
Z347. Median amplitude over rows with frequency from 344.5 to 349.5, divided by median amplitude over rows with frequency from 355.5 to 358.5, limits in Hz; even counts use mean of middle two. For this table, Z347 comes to 1.29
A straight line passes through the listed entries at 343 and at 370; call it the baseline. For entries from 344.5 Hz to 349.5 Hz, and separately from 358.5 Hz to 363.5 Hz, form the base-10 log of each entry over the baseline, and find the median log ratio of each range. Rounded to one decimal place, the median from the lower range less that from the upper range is -0.1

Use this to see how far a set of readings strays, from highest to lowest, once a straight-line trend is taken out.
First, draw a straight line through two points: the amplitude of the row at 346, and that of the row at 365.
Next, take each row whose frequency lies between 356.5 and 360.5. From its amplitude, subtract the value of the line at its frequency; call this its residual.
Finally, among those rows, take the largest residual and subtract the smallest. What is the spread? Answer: 0.37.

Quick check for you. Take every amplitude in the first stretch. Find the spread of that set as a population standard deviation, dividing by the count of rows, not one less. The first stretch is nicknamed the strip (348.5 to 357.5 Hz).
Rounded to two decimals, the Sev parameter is 0.13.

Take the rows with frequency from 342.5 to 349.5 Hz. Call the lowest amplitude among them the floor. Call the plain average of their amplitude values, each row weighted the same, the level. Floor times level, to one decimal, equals 1.3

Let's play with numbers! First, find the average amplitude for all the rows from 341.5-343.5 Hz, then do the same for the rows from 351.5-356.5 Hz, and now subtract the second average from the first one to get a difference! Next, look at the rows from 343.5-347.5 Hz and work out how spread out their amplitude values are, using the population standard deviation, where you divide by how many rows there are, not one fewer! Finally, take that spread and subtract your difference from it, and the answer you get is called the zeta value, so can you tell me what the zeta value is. -0.37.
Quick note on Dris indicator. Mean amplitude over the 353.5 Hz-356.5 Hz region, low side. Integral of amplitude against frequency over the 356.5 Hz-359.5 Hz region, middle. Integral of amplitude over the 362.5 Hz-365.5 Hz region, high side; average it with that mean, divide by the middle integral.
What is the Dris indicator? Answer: 0.90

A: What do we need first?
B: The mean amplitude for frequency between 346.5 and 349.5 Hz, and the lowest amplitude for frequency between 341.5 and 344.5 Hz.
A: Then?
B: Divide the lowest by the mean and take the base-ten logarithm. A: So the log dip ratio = 0.02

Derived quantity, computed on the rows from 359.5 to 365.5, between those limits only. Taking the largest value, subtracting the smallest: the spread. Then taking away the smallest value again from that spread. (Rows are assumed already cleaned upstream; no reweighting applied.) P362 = -1.0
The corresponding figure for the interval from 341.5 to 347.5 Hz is -1.1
